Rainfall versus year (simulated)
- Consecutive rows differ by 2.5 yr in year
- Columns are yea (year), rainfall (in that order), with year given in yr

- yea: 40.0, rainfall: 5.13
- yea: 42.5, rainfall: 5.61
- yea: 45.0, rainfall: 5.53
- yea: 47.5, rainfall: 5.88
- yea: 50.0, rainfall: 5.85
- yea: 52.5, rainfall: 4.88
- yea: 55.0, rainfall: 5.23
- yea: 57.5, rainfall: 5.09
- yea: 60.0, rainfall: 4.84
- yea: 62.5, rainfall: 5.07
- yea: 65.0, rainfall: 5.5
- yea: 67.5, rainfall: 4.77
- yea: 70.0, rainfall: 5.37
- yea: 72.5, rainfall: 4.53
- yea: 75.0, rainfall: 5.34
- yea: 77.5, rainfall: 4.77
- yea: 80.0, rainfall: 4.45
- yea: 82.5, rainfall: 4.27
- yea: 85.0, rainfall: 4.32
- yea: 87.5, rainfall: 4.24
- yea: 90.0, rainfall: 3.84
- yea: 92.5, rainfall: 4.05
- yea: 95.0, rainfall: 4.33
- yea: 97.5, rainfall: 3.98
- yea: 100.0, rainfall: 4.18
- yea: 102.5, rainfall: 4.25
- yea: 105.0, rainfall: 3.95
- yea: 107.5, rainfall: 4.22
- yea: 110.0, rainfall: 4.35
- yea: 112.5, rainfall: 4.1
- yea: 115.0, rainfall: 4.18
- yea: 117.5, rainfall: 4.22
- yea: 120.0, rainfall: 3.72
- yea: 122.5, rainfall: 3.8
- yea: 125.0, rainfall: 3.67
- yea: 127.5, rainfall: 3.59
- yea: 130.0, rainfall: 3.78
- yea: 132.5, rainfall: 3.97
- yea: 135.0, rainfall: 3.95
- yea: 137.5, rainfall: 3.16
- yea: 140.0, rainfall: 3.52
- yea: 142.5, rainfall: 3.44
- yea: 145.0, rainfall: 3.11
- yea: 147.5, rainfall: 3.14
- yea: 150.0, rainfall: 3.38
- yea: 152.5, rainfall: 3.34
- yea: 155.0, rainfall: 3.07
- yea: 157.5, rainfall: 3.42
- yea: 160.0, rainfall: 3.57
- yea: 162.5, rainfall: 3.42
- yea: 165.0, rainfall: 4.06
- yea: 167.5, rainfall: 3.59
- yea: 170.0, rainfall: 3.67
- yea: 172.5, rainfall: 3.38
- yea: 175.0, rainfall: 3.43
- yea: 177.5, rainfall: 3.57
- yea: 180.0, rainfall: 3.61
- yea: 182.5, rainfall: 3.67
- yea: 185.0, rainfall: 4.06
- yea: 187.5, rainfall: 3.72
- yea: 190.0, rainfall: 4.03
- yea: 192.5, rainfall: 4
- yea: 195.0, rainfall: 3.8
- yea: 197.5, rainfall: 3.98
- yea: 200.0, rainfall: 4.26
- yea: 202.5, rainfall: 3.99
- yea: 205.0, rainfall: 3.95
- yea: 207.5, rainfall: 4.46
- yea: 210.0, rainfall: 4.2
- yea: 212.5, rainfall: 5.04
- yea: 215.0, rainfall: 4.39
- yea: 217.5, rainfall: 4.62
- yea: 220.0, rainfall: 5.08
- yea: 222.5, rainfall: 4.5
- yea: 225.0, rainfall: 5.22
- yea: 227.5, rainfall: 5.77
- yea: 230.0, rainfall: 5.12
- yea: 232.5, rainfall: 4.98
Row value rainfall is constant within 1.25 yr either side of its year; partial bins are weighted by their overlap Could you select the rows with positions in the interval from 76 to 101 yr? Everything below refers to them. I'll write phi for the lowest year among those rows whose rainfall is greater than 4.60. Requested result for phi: 77.5 yr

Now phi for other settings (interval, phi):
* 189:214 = 212.5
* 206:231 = 212.5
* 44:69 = 45.0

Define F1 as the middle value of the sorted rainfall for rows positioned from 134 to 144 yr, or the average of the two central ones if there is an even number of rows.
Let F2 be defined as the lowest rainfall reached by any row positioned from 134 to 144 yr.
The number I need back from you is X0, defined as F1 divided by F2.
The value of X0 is 1.10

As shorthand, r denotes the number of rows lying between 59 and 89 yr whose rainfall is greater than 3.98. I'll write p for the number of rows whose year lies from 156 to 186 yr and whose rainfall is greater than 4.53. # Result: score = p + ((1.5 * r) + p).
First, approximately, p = 0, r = 12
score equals 18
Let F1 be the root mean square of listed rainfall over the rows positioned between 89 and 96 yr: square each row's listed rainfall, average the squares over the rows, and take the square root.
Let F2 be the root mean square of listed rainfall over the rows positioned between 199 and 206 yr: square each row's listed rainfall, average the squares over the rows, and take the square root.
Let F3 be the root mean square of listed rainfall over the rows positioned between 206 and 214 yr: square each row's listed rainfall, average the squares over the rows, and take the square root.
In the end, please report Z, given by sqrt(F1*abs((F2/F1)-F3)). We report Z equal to 3.8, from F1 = 4.08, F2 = 4.1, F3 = 4.58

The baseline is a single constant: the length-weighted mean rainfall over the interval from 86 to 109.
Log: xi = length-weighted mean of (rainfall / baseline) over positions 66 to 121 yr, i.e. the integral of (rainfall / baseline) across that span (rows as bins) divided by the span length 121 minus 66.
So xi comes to 1.05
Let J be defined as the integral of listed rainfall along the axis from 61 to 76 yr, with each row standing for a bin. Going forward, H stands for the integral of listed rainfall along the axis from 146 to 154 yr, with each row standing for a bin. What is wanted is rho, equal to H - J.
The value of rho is -50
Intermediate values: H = 26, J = 76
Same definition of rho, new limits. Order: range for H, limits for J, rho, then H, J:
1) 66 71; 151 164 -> -19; 25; 44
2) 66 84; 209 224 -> 16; 86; 70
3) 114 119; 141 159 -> -38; 21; 59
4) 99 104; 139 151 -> -19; 21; 40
